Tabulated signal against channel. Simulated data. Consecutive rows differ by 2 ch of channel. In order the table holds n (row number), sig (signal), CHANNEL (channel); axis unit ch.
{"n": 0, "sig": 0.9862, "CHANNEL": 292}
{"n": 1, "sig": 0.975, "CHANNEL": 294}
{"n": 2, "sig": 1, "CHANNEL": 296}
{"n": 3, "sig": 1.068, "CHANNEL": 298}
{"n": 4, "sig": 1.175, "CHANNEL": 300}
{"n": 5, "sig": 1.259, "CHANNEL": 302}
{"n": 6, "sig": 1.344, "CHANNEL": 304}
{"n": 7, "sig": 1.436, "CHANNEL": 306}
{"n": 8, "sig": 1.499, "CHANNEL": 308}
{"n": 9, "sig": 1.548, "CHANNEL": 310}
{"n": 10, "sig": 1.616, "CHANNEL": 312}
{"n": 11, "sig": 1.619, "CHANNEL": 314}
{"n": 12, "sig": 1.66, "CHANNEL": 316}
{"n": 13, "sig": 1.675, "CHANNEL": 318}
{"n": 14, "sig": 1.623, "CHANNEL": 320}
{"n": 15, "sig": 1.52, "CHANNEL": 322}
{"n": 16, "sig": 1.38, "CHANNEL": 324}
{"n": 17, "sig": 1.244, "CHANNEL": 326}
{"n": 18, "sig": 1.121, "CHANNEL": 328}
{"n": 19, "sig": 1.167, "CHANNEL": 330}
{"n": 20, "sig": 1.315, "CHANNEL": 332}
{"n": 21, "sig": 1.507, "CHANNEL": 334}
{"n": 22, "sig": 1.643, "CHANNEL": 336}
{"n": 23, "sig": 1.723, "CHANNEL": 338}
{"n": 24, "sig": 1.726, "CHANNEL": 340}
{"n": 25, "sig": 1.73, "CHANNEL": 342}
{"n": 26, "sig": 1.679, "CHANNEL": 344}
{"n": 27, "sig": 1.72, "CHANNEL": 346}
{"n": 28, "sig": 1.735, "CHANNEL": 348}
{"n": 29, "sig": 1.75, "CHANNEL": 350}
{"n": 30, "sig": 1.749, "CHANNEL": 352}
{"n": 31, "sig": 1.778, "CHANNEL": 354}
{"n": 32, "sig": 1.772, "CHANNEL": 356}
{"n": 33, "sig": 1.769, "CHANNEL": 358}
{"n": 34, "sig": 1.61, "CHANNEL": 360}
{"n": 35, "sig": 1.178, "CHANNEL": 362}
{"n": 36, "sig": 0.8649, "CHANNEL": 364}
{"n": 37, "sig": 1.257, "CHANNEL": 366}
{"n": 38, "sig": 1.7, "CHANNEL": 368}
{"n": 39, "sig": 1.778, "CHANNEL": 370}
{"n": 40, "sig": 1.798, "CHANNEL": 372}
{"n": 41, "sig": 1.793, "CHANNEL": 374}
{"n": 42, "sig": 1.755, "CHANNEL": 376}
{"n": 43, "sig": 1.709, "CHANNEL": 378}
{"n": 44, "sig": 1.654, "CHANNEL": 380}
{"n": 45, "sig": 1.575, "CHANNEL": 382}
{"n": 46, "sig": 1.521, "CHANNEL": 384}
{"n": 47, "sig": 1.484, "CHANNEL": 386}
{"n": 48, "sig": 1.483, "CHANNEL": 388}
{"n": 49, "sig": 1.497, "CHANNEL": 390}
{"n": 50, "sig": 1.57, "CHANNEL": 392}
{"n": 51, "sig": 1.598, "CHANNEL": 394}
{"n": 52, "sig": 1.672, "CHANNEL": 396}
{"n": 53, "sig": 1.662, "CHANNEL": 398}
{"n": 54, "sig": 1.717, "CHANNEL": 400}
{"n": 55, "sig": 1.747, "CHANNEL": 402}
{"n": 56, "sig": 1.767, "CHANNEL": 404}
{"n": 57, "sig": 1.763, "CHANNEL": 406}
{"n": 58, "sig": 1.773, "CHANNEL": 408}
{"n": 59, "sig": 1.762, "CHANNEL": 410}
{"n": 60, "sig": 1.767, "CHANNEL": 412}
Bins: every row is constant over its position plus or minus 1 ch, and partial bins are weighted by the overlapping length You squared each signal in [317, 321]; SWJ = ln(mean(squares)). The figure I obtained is 1.00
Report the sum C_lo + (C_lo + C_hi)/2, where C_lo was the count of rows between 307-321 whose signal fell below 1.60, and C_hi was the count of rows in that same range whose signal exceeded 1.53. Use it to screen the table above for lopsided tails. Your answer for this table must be 6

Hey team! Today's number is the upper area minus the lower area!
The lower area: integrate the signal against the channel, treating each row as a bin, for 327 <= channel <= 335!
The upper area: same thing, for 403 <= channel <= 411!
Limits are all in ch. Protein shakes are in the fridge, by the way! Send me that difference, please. 3.9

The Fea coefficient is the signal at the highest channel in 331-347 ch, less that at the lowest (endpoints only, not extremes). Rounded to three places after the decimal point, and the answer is 0.405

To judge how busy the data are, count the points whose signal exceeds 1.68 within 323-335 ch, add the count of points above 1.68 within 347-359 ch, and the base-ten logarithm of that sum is 0.78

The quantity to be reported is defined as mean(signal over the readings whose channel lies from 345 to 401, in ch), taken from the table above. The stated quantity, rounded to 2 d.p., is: 1.61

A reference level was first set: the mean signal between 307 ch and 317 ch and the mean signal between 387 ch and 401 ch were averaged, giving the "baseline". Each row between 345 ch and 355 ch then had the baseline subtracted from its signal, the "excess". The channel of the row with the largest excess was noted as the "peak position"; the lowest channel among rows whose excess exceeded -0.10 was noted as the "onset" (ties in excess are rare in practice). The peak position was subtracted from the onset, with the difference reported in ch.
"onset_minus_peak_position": -8 ch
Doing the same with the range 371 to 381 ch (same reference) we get 0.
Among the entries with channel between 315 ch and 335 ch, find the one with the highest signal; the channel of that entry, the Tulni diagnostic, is 318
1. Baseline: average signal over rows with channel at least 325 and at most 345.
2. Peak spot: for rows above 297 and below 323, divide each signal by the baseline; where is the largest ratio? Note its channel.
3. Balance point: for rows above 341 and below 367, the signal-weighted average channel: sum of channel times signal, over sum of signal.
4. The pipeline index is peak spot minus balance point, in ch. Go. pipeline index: -35.1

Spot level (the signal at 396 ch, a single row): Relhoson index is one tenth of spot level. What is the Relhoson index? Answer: 0.167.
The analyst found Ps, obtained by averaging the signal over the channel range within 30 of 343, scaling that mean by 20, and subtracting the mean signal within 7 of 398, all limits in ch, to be 29.5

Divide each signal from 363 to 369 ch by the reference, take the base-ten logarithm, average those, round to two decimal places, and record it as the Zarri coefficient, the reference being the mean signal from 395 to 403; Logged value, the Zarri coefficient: -0.14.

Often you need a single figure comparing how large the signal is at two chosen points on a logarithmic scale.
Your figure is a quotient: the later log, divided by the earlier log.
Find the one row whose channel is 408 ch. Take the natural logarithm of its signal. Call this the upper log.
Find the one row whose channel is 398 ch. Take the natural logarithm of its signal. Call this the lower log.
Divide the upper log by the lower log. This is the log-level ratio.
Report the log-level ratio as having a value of 1.1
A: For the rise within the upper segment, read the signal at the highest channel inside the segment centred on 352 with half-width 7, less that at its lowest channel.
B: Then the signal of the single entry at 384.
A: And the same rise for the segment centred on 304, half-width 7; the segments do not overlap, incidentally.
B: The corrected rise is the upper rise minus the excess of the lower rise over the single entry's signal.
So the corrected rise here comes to 1.1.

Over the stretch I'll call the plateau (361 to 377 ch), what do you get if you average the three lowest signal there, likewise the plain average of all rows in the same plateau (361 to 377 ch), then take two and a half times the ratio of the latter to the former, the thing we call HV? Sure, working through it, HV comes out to 3.4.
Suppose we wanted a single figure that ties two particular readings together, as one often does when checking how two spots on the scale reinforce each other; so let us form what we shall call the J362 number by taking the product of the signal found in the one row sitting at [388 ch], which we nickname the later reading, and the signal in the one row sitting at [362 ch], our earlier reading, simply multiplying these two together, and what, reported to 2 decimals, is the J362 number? 1.75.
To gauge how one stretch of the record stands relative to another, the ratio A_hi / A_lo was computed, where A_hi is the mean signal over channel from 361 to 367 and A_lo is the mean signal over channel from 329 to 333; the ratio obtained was 0.89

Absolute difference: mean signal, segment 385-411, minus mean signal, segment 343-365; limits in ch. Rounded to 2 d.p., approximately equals 0.05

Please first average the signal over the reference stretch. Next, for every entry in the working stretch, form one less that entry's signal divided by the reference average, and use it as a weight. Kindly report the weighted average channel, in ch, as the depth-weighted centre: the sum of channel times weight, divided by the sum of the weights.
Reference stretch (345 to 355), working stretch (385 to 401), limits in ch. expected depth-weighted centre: 390.6 ch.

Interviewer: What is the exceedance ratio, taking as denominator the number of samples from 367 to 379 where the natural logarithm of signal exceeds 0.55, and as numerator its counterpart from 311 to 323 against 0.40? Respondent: 1.5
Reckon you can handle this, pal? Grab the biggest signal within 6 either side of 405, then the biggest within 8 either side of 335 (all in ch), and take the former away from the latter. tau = 0.0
